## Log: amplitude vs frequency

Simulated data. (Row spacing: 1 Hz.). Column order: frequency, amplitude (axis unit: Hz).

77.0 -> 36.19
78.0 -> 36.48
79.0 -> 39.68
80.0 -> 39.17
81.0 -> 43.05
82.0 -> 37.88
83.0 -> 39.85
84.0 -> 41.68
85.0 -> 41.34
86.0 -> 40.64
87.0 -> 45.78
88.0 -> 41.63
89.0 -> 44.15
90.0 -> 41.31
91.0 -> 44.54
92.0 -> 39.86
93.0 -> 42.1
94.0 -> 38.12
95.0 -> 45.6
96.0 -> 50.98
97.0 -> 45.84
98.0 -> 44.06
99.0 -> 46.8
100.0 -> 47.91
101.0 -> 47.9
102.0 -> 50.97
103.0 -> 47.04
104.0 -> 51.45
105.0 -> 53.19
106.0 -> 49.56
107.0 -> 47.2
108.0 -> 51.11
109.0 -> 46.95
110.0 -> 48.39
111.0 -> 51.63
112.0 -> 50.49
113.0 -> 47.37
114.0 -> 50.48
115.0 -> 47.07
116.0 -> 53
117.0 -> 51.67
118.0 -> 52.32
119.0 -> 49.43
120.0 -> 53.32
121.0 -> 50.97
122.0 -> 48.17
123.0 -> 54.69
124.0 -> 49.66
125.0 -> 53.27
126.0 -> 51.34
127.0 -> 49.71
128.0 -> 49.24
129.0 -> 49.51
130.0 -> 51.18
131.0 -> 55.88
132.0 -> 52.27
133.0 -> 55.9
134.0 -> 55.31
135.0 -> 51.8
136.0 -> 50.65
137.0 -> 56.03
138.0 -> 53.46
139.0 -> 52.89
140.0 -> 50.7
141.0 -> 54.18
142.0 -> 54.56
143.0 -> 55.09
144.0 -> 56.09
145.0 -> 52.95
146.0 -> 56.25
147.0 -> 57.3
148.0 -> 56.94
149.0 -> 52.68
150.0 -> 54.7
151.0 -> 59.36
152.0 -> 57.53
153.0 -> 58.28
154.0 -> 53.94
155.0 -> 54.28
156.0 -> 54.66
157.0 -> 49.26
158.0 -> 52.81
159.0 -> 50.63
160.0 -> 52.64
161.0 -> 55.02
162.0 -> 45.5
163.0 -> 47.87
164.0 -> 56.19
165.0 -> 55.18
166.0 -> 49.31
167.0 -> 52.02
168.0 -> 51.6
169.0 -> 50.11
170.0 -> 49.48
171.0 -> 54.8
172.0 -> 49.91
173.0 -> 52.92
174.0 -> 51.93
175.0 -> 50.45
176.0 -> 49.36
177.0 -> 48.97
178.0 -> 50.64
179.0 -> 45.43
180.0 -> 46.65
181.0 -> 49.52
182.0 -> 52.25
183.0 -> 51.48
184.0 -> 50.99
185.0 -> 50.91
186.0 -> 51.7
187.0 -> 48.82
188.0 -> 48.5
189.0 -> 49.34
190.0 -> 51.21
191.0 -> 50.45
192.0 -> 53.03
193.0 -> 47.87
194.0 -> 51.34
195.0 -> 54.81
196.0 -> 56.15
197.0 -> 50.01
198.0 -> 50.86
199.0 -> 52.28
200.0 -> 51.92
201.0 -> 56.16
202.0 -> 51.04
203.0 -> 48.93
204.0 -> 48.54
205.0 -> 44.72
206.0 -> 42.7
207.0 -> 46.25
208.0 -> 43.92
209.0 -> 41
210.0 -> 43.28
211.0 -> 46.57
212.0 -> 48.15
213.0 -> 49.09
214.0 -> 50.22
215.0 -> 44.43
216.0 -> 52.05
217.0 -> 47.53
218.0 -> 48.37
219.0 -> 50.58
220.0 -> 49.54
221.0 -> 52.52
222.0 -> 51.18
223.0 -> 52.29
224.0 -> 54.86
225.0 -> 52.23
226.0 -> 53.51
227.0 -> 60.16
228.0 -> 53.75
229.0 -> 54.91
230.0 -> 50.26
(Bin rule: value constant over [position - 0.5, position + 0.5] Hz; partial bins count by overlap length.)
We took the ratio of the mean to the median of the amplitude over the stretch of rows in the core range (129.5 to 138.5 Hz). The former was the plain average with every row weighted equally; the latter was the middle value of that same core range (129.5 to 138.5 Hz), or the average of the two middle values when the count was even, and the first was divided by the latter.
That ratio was 1.00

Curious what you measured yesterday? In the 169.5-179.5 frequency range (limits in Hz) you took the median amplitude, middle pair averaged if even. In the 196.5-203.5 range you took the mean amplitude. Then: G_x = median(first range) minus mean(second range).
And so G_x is -1.4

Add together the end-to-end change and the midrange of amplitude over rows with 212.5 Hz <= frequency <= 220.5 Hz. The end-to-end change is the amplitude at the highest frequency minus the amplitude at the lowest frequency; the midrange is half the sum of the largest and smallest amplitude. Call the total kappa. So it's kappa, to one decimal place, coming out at 48.7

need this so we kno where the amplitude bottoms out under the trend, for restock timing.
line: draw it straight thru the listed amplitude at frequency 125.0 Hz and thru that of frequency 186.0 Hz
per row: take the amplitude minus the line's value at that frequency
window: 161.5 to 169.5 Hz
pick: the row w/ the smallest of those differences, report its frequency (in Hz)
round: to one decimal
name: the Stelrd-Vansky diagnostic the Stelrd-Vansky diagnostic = 162.0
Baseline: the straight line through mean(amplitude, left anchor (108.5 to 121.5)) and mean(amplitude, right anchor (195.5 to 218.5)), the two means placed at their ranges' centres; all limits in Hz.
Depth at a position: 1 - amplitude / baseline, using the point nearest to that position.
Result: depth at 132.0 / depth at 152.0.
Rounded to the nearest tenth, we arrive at 0.3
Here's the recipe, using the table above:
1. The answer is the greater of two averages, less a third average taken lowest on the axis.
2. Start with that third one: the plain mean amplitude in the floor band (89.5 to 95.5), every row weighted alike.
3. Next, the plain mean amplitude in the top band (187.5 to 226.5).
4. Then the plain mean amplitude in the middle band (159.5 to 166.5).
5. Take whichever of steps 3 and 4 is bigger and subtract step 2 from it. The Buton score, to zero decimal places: 10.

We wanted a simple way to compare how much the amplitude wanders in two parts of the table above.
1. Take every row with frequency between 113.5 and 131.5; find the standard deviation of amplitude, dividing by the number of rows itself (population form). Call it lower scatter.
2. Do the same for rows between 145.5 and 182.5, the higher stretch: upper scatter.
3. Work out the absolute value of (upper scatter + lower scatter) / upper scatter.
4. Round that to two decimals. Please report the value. 1.64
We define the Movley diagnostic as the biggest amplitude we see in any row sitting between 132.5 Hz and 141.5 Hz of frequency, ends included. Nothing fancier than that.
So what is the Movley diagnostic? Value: 56.03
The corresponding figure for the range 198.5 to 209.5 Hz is 56.16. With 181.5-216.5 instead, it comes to 56.16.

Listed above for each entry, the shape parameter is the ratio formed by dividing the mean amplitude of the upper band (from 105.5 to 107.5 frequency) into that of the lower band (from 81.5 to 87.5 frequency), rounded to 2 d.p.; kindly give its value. 0.85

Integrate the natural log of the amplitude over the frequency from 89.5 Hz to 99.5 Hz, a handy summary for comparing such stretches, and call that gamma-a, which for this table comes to 37.8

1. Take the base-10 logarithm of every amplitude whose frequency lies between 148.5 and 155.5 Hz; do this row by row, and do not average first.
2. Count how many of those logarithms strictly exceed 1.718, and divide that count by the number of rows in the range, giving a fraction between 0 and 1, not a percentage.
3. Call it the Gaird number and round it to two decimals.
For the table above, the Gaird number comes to 1.00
